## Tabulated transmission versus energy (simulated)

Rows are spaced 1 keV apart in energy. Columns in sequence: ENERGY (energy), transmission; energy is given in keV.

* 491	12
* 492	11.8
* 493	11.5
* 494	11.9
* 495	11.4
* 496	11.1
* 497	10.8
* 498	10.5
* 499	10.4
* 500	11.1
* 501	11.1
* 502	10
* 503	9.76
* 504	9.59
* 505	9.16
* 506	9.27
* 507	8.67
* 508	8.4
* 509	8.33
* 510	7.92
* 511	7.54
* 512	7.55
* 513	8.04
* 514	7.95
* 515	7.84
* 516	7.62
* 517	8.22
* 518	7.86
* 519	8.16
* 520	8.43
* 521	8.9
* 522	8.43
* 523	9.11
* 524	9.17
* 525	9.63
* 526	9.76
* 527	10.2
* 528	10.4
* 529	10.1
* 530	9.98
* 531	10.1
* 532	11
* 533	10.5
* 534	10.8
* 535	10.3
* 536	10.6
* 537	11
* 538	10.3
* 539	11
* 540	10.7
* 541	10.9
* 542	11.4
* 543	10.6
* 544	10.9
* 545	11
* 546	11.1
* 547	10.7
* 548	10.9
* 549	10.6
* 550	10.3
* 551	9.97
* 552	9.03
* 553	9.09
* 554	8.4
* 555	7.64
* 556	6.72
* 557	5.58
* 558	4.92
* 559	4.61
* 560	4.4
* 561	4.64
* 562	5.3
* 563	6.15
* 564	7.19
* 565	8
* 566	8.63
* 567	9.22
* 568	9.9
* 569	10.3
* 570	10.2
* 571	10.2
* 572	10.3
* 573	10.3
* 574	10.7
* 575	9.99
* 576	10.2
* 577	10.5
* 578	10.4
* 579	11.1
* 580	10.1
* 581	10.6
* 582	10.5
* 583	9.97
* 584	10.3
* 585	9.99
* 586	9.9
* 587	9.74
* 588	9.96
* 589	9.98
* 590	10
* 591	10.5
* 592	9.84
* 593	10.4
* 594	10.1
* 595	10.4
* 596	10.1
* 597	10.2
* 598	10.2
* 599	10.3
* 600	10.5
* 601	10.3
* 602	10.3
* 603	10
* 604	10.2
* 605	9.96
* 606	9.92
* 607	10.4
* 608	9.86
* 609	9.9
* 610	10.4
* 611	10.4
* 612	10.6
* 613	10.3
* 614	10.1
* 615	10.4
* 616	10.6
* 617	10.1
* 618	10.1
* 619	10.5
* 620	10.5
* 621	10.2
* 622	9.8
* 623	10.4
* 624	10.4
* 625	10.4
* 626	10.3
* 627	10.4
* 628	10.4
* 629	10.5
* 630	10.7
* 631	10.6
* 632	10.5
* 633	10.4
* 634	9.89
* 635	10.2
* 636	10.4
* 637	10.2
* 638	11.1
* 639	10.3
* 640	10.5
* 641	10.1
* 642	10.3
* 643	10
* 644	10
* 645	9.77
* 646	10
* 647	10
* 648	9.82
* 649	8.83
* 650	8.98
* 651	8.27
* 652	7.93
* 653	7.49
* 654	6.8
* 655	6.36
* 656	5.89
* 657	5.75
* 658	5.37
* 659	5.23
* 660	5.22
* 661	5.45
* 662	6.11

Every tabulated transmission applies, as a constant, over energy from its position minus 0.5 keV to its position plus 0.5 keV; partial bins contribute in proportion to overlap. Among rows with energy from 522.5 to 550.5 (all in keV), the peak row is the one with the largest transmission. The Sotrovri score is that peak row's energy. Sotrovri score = 542 keV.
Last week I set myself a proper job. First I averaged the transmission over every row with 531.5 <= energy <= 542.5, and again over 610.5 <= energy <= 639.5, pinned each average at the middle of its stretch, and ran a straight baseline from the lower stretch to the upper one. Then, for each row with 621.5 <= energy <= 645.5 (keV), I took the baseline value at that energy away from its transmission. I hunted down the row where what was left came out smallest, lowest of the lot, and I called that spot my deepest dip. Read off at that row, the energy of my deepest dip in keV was 622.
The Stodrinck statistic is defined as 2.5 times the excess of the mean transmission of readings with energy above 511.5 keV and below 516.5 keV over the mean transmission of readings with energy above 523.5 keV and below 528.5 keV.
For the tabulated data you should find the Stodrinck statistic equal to -5.1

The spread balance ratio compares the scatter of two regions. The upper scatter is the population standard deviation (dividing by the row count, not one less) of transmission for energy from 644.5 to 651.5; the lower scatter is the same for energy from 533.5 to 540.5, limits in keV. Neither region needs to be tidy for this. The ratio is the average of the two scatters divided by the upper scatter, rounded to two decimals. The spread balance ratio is 0.71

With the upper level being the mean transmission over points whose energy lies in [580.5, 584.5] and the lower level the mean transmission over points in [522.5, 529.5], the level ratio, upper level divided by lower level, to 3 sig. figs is 1.06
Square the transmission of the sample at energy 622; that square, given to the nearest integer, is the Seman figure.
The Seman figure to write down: 96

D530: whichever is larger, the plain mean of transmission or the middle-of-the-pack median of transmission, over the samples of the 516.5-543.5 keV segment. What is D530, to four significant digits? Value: 10.20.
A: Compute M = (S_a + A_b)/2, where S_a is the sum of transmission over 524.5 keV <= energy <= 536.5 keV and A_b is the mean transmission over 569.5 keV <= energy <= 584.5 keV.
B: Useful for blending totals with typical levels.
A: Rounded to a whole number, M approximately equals 67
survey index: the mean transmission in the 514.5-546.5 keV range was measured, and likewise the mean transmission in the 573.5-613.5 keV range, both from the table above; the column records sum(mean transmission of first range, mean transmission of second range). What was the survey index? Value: 20.1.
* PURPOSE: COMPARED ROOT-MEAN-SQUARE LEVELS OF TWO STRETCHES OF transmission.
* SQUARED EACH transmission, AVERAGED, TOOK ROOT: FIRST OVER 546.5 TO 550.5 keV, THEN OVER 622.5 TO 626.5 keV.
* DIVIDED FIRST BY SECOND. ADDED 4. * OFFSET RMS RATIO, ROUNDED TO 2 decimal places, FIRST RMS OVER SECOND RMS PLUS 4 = 5.02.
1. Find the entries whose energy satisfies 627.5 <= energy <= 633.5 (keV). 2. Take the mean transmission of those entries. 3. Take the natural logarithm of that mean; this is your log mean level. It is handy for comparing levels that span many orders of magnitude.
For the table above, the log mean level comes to 2.35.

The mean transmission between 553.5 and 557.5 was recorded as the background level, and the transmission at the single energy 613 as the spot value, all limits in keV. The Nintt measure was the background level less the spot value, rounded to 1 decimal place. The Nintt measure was -3.2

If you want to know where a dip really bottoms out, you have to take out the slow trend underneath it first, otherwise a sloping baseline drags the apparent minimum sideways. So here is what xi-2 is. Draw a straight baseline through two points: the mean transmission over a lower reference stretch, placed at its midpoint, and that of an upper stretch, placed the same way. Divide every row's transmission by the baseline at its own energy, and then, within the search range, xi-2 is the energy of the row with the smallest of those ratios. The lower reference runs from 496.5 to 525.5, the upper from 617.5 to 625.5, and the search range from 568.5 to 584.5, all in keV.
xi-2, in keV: 583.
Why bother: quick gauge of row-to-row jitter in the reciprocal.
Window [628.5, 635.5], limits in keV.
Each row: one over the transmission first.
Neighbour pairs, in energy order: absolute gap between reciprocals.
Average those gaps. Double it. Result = 0.004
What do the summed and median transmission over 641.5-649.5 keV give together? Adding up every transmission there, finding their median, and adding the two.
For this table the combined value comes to 88.7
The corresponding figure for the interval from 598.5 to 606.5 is 91.7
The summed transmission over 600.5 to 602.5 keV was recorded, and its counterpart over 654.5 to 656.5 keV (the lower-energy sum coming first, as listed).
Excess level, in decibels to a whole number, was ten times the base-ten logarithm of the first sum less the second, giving 9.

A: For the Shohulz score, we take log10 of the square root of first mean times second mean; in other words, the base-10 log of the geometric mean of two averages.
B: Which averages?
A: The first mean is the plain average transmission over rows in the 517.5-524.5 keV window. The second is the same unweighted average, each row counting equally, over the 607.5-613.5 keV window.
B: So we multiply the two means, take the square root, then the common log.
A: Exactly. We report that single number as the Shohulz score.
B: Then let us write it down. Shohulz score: 0.97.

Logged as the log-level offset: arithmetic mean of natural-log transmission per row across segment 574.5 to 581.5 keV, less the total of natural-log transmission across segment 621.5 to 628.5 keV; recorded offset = -13.98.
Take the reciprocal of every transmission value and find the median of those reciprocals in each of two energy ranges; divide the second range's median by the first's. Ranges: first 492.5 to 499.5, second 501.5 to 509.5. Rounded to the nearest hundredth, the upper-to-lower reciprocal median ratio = 1.20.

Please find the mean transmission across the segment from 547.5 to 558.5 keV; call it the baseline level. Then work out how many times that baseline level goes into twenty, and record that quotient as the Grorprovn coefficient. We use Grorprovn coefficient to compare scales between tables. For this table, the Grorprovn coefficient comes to 2.36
